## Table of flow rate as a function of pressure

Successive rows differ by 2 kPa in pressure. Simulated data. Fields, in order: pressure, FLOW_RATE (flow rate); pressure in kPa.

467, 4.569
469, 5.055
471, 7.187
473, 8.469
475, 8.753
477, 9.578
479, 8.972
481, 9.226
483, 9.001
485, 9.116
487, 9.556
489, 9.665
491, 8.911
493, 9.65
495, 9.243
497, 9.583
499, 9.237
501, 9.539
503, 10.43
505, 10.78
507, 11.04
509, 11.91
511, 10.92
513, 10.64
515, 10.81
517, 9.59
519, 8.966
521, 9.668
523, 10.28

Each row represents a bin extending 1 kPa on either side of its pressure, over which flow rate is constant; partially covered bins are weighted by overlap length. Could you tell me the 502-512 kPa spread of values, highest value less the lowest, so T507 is 1.5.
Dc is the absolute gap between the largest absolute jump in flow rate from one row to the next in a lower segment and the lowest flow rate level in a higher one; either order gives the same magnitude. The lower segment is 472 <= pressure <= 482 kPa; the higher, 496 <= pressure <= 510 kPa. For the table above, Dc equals 8.4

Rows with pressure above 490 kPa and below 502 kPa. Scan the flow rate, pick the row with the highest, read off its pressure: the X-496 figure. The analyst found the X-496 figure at 493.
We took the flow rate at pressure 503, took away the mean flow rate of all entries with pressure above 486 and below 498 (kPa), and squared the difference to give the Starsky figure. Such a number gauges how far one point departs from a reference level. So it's 1.0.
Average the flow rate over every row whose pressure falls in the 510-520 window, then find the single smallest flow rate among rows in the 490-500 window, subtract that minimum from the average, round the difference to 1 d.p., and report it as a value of 1.3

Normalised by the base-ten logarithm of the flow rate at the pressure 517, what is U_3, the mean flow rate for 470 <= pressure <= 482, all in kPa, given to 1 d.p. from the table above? 8.9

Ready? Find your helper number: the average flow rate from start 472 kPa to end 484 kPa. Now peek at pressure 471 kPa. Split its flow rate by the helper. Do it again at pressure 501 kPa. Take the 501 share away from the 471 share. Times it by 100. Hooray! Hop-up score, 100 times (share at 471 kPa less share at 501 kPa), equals -26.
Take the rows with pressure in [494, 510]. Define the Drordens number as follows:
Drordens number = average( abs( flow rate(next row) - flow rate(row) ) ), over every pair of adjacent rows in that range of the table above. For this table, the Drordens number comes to 0.48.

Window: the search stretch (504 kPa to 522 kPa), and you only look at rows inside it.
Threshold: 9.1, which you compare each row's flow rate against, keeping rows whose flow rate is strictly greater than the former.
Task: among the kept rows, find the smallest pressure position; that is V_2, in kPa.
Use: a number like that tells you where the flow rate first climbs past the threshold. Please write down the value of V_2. 505 kPa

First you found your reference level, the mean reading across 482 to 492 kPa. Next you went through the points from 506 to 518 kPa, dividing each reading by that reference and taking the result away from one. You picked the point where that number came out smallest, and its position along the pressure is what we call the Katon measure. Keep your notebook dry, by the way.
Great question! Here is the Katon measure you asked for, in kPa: 509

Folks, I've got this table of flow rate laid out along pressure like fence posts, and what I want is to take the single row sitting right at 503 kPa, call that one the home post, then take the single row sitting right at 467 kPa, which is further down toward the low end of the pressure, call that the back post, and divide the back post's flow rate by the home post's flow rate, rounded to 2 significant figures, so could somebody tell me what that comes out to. 0.44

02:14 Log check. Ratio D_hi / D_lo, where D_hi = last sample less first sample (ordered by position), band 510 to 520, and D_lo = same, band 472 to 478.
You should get -1.8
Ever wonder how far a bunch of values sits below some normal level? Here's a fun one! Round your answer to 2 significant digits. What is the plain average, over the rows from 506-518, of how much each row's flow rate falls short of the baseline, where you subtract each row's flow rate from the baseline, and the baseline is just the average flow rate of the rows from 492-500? -1.4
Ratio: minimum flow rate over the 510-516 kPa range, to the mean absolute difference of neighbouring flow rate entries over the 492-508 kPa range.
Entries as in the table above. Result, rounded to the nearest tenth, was 25.7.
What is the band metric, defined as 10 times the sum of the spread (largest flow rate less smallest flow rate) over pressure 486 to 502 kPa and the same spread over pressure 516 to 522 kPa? 15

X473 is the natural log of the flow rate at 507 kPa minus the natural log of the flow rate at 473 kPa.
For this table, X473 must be 0.27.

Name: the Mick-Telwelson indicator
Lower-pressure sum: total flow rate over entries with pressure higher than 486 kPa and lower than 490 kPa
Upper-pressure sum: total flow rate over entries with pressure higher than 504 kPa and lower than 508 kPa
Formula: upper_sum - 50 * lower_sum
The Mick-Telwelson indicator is -939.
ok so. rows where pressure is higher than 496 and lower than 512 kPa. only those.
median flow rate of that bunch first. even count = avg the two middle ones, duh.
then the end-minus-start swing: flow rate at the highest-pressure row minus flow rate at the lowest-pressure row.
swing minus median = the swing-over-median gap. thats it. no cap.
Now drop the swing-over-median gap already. -9.3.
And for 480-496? -9.2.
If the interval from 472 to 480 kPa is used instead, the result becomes -8.4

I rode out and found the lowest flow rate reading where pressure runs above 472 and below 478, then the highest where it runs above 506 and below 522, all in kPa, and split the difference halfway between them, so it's 10.2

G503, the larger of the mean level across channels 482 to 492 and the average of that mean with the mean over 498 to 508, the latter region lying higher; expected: 9.7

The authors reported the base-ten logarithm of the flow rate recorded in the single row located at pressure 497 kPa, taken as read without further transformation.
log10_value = 0.982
